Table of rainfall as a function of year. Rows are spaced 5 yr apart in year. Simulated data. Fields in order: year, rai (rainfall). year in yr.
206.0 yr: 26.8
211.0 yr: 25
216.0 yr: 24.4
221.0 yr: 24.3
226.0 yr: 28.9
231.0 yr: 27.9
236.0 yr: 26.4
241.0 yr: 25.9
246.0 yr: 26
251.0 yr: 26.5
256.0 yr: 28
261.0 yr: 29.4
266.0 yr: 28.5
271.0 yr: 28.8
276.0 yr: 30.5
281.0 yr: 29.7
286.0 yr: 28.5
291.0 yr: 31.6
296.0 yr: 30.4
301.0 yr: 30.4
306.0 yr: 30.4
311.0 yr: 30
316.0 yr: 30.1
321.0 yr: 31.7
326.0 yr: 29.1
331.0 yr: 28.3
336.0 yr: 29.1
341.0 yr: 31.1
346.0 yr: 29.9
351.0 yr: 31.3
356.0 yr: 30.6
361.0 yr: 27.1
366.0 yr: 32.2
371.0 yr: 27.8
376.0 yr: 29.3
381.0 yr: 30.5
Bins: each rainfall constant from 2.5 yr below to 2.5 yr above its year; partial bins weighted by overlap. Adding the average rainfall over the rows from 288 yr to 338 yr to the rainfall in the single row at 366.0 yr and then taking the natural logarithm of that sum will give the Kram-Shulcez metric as 4.13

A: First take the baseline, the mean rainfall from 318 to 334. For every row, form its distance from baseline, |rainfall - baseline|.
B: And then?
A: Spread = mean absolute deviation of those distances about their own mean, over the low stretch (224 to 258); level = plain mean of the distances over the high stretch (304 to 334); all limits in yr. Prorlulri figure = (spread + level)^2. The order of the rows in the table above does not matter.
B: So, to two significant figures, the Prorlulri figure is 3.7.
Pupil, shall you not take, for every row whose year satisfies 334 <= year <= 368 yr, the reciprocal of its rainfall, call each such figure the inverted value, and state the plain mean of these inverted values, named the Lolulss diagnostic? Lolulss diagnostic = 0.0332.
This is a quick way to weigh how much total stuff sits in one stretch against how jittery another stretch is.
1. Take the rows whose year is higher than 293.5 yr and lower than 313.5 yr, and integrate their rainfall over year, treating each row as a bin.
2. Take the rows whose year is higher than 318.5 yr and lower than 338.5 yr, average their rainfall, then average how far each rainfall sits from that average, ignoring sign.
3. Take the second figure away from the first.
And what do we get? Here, 605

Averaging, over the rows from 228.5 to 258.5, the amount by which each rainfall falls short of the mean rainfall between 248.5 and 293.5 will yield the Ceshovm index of 2.3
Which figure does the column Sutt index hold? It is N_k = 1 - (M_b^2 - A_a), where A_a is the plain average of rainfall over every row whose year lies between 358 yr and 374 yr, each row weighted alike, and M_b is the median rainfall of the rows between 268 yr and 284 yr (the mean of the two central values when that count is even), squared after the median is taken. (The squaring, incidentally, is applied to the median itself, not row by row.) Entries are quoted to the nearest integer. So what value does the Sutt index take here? -852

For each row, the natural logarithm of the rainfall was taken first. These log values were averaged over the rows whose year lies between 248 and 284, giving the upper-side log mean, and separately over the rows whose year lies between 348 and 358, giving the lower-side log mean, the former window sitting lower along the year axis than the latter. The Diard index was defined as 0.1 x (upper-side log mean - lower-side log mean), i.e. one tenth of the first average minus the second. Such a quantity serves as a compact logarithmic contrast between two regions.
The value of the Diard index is -0.007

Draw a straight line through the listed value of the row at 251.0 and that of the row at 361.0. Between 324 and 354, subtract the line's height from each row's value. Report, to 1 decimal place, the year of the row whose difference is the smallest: 331.0 yr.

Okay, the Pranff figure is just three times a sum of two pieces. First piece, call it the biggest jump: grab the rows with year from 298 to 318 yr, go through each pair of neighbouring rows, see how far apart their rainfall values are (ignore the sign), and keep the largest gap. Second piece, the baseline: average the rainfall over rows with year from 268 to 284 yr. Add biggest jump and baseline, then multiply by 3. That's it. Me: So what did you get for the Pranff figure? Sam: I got 90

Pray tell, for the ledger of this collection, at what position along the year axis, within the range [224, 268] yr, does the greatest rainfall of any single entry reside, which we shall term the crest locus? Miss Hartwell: 261.0 yr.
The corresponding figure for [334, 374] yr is 366.0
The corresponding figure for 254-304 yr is 291.0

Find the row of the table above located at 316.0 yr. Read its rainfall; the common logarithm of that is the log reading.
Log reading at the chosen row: 1.48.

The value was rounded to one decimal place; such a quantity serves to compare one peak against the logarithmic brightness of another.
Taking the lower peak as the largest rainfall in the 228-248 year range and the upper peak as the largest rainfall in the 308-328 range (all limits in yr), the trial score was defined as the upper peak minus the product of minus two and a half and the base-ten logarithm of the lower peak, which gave 35.3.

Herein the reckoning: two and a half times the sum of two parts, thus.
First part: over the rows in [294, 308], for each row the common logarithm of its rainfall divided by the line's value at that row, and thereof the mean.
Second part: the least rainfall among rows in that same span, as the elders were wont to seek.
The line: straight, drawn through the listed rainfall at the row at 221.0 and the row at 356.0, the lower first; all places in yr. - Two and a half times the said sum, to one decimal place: 76.1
